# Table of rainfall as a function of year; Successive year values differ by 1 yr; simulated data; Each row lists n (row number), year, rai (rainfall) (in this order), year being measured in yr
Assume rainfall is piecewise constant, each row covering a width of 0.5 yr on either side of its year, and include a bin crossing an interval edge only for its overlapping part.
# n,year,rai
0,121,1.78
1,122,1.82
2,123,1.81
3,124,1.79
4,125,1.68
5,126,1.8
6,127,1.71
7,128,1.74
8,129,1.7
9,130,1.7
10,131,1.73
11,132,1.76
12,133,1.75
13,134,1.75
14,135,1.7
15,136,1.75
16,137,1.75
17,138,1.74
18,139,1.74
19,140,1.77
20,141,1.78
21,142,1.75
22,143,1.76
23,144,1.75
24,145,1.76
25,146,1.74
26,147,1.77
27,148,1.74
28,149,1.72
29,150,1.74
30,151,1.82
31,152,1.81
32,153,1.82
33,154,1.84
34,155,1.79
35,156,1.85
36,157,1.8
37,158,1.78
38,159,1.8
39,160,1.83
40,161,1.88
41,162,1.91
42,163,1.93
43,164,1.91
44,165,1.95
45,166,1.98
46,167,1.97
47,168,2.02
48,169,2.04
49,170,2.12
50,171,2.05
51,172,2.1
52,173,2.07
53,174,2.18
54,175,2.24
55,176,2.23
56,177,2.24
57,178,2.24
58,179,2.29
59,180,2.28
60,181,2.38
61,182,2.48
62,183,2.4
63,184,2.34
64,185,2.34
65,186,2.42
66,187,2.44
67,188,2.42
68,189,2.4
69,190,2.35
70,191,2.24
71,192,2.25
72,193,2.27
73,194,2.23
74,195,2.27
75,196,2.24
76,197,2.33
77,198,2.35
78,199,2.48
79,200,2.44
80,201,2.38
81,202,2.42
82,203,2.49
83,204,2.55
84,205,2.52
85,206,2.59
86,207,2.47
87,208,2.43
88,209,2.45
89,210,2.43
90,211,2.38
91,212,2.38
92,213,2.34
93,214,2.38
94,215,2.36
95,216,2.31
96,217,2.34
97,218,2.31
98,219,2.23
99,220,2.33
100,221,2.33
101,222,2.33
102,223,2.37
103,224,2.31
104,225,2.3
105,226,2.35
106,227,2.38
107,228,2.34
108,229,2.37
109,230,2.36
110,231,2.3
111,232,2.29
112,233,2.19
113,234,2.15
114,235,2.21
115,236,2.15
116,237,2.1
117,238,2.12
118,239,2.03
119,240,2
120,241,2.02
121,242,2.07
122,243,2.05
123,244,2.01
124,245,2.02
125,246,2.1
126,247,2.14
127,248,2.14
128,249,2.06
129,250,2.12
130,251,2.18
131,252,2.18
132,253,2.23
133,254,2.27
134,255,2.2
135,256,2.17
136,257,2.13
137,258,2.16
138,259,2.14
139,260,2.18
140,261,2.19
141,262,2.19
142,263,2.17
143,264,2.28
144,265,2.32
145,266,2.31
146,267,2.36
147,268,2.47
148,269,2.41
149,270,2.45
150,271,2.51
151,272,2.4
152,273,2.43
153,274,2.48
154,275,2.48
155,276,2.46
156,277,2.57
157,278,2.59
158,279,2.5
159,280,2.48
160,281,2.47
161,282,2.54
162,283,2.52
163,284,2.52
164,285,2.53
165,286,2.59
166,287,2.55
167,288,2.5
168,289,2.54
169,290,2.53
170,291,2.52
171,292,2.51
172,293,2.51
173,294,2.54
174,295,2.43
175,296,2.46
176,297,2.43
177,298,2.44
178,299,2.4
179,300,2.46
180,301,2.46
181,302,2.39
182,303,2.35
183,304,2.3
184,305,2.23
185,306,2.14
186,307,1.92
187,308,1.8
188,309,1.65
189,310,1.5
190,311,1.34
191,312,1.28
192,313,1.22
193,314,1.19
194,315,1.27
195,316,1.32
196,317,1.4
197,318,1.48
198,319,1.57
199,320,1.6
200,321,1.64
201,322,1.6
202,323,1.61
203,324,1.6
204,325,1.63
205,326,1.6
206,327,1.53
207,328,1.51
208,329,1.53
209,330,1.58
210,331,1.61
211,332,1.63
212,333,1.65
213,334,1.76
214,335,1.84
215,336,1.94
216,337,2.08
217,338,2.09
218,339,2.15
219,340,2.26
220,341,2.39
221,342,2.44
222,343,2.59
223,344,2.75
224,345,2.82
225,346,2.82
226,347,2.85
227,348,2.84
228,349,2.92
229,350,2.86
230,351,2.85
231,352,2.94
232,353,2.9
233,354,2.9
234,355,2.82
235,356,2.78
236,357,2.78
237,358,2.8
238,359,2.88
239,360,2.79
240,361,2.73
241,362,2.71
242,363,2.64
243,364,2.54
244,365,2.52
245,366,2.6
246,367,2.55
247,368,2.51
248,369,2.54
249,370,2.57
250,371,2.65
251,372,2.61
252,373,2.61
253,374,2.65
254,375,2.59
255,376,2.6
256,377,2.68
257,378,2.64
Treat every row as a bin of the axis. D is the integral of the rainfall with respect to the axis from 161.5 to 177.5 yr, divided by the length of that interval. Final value 2.06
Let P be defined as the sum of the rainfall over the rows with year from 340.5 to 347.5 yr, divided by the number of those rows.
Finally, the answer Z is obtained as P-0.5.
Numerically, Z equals 2.17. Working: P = 2.67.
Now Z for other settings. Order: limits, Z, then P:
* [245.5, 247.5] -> 1.62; 2.12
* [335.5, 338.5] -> 1.54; 2.04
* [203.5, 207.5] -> 2.03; 2.53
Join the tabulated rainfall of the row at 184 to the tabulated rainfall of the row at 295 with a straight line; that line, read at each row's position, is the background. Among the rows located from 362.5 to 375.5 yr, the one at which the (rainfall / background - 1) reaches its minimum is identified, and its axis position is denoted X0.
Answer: 368 yr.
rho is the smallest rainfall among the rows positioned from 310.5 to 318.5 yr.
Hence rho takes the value 1.19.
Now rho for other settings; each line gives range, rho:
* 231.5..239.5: 2.03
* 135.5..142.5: 1.74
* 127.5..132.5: 1.7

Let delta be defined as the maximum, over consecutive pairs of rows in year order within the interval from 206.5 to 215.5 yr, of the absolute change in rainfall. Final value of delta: 0.05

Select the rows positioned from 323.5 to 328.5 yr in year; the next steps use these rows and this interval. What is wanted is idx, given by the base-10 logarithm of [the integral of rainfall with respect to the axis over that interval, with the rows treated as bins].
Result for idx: 0.90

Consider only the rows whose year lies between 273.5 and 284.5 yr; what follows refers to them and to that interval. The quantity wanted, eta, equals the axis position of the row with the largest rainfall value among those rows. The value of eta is 278 yr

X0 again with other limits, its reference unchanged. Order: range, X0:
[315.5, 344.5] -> 316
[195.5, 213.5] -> 196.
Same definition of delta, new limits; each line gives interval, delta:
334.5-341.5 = 0.14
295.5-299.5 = 0.04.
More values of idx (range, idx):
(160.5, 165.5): 0.98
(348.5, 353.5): 1.16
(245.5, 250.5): 1.02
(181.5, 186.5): 1.08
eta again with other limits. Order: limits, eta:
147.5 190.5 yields 182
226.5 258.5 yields 227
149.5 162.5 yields 162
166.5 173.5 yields 170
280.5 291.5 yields 286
